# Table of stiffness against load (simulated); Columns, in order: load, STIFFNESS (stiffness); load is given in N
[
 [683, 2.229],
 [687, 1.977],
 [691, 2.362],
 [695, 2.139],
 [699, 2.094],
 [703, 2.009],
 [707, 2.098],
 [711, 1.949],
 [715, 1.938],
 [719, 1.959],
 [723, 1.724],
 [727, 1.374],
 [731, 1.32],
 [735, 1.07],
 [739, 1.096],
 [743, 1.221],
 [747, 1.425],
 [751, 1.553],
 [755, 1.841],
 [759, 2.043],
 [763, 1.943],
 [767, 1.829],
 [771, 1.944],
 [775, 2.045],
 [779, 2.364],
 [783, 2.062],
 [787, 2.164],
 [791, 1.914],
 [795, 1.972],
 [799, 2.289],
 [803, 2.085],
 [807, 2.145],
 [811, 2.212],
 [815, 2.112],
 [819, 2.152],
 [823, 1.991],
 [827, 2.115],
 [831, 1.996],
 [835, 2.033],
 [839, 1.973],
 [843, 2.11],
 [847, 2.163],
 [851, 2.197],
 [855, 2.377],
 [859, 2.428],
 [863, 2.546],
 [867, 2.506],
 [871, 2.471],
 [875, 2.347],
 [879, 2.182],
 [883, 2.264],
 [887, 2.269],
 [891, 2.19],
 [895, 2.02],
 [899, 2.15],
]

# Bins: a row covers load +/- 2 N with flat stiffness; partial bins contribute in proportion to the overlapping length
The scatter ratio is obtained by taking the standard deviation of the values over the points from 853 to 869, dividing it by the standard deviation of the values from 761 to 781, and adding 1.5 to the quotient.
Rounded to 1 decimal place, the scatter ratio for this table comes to 1.9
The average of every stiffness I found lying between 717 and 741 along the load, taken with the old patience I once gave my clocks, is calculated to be 1.4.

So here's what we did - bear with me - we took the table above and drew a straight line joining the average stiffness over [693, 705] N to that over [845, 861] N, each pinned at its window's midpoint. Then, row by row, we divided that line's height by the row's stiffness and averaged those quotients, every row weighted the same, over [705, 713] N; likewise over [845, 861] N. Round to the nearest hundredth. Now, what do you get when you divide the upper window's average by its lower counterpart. 0.97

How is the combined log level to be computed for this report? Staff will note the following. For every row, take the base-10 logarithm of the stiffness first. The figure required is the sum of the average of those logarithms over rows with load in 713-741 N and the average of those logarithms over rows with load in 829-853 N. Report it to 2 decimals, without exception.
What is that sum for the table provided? 0.48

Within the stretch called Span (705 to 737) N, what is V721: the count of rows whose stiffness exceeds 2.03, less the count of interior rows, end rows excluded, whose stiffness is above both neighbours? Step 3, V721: 0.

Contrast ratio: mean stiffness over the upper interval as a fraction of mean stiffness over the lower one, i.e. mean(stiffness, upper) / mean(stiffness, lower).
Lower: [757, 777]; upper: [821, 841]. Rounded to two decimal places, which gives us 1.03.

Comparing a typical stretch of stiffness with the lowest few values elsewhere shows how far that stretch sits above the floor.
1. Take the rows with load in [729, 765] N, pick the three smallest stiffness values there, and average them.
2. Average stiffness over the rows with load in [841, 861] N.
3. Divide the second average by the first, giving 2.00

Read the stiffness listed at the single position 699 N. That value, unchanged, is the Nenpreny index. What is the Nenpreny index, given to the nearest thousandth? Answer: 2.094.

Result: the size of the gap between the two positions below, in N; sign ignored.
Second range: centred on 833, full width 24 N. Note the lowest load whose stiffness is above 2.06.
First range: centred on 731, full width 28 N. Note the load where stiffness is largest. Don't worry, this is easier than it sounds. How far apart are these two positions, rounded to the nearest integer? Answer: 108 N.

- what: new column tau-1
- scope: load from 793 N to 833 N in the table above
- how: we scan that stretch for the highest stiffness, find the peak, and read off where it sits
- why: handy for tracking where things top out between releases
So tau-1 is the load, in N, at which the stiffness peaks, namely 799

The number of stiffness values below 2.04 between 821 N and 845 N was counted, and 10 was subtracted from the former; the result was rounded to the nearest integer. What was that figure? -6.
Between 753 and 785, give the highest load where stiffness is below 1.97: 771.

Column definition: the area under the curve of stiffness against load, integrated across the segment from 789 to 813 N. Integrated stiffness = 50.5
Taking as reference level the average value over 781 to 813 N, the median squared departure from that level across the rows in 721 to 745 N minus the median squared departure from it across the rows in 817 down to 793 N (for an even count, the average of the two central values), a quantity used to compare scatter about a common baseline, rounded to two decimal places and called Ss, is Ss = 0.69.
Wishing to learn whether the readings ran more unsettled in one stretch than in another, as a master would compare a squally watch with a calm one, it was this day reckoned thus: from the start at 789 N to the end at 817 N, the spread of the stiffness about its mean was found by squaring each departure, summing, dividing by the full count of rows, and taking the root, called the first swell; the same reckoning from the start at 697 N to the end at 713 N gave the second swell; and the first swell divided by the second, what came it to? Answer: 1.9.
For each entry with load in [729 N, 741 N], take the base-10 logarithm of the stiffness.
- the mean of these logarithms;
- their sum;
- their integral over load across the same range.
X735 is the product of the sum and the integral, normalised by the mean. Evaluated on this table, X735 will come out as 2.3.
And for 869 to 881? 13.2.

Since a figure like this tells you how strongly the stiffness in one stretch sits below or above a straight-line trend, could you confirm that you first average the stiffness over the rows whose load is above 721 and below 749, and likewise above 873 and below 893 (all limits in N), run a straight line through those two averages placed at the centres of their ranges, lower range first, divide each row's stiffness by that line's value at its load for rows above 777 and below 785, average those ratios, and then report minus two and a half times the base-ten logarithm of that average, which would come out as -0.3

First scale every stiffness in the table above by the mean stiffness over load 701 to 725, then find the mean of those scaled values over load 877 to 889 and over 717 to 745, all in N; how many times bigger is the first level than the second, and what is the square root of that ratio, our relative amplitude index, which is 1.27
